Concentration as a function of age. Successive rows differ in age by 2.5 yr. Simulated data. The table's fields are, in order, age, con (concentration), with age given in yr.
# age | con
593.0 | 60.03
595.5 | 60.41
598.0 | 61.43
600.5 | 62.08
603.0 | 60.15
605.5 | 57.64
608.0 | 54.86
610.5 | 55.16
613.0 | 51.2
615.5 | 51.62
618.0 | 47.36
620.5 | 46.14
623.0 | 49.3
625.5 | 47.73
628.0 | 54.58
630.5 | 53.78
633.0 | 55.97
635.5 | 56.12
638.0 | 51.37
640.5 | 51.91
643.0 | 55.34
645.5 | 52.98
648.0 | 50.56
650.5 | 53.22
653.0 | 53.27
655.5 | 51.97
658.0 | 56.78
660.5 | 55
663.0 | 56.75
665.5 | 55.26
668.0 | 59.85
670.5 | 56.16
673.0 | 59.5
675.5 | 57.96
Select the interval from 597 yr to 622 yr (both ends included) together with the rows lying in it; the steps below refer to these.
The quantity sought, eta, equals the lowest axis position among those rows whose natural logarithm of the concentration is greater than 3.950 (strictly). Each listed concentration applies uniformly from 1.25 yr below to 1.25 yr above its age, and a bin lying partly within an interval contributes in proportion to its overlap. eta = 598.0 yr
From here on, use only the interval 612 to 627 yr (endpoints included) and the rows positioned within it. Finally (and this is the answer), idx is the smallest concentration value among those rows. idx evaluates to 46.14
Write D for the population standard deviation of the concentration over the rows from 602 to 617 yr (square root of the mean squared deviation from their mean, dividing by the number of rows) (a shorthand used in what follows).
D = 3.1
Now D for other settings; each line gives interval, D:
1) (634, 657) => 1.7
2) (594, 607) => 1.5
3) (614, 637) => 3.7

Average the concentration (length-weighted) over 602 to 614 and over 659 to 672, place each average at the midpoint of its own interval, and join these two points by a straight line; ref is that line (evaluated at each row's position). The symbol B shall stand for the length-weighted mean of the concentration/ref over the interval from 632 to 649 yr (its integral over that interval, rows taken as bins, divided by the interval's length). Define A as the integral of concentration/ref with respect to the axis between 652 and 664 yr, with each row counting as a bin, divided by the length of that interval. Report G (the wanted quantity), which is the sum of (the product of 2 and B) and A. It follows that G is 2.87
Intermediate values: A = 0.97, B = 0.95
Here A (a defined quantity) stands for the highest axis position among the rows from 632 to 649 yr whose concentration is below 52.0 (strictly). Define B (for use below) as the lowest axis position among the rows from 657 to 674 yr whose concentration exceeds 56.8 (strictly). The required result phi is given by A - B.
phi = -20.0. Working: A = 648.0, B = 668.0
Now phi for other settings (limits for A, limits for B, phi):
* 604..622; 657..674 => -47.5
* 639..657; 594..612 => 60.0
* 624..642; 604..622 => 35.0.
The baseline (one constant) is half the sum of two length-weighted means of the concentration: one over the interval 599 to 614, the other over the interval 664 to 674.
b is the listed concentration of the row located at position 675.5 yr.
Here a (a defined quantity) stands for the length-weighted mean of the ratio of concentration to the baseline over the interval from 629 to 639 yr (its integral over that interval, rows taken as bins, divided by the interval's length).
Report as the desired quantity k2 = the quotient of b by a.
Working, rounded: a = 0.95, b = 57.96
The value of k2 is 61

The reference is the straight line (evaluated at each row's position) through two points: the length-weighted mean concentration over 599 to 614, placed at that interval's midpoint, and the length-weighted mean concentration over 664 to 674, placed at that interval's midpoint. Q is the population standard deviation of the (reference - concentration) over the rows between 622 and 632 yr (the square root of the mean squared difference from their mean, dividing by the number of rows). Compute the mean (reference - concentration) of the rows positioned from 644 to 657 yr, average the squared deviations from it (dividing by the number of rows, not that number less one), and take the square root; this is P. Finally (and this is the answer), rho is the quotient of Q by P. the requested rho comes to 2.79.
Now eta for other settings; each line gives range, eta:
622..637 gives 628.0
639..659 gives 643.0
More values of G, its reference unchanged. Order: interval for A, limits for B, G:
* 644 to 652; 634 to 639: 2.85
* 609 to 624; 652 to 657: 2.77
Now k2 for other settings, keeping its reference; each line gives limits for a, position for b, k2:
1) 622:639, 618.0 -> 51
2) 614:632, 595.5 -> 69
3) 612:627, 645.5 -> 62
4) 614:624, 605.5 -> 68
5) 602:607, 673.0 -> 58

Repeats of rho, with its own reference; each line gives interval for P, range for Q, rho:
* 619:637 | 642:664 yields 0.52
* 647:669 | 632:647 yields 0.75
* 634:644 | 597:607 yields 0.83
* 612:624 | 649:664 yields 0.84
